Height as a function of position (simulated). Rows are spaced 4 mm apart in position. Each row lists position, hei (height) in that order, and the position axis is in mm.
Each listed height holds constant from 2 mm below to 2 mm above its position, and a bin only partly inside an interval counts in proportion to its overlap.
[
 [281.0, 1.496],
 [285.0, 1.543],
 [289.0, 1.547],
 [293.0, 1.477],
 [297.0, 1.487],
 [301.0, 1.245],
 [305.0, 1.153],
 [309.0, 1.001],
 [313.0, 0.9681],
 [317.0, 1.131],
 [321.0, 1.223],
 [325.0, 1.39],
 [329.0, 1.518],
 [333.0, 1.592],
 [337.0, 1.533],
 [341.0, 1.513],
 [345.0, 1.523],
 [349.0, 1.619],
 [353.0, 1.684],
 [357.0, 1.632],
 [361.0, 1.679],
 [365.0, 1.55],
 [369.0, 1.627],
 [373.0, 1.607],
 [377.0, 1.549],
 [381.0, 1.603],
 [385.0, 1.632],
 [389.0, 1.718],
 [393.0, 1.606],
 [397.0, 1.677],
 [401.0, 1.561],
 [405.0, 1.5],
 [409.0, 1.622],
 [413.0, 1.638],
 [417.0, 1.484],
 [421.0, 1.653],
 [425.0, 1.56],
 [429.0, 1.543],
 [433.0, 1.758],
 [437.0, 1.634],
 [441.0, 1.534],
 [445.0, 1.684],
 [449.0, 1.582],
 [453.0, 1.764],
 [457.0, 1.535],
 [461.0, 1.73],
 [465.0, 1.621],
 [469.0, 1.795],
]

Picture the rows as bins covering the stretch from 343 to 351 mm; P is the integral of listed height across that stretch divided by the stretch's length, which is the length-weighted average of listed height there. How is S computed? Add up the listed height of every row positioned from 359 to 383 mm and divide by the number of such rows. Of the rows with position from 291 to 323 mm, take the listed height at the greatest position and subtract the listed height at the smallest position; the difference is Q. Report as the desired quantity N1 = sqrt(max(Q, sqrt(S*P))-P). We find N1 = 0.13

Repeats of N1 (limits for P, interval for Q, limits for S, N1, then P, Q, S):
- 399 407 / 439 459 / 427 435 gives 0.24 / 1.53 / 0.00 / 1.65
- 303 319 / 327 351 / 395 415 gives 0.49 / 1.06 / 0.10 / 1.60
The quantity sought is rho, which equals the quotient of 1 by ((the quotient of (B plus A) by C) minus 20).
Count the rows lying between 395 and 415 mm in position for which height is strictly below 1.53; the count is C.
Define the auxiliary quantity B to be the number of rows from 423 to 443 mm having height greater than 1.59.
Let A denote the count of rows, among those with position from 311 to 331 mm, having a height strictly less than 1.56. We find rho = -0.077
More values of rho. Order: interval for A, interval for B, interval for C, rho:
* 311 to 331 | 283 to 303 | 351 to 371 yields 0.000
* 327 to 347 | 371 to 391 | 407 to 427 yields -0.083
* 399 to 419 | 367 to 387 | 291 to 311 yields -0.053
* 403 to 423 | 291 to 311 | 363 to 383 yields 0.000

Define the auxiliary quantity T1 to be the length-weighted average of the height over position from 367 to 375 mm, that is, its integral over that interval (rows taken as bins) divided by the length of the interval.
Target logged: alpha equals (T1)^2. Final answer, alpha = 2.61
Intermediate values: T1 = 1.62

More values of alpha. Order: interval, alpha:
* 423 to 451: 2.60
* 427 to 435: 2.72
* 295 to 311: 1.49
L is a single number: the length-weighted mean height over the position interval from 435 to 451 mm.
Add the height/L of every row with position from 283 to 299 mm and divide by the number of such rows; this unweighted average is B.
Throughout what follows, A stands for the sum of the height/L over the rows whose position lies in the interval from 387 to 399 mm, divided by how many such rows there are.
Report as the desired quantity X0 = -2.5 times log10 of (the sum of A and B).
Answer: -0.740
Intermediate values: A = 1.04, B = 0.94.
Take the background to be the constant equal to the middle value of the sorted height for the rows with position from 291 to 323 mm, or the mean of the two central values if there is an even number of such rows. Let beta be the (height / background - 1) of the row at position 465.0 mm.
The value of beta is 0.36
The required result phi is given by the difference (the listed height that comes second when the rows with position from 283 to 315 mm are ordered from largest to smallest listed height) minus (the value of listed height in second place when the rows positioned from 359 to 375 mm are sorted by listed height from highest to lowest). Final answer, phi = -0.084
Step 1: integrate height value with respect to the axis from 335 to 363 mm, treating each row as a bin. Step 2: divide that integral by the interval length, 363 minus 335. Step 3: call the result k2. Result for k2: 1.60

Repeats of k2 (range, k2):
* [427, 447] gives 1.63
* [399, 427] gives 1.57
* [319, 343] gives 1.46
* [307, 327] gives 1.14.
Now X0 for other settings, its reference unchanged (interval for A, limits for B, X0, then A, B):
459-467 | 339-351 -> -0.756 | 1.04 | 0.96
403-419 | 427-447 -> -0.744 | 0.97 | 1.01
